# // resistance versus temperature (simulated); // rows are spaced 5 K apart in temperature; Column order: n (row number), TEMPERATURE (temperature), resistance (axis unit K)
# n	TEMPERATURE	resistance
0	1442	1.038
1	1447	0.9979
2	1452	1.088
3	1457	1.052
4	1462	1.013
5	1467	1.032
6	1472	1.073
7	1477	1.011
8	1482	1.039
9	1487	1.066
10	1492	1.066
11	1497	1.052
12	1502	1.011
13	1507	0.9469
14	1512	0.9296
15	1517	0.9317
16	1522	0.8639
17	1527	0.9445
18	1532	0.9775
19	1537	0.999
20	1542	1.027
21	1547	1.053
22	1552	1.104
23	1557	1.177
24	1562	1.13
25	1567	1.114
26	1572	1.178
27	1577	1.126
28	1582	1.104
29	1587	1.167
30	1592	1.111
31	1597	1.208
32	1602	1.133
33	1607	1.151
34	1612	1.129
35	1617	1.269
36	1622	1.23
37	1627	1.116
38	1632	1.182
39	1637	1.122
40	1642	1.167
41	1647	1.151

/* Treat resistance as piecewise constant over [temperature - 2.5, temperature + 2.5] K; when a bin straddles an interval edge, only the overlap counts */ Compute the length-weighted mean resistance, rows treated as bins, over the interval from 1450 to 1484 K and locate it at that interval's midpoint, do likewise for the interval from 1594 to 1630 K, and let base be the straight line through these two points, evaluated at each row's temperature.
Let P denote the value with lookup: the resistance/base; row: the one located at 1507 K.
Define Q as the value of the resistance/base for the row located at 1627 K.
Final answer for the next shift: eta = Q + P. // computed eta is 1.82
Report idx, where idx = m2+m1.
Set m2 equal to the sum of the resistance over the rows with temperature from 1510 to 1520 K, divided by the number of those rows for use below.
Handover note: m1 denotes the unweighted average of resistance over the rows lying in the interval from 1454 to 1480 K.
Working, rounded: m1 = 1.04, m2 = 0.93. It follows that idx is 1.967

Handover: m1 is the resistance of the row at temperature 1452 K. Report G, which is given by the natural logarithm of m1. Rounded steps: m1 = 1.088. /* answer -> 0.08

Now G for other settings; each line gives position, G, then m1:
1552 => 0.10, 1.104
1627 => 0.11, 1.116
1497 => 0.05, 1.052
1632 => 0.17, 1.182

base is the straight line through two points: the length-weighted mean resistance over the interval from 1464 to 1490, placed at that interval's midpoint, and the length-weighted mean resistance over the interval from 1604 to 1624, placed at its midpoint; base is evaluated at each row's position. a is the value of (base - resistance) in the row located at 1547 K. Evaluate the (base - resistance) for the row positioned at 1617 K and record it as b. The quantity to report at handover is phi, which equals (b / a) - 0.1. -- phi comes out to -1.2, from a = 0.07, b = -0.07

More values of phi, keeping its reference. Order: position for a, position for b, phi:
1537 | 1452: -0.7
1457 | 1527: -5.3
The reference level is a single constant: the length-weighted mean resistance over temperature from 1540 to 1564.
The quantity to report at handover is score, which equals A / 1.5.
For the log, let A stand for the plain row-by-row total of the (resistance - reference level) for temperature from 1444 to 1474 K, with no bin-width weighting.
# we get -0.2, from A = -0.3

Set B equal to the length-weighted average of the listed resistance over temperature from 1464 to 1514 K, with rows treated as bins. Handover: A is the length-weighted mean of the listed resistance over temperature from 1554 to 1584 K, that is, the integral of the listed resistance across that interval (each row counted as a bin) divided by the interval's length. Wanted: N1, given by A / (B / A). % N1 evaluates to 1.27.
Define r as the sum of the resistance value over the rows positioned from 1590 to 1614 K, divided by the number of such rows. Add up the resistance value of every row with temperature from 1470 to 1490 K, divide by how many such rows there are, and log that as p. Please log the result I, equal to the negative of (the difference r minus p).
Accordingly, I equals -0.10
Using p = 1.05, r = 1.15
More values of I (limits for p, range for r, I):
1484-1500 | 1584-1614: -0.09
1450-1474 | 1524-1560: 0.01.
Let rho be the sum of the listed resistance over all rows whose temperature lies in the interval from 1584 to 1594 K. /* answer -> 2.28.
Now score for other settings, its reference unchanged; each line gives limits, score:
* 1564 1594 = 0.1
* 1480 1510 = -0.3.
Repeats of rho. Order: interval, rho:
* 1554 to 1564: 2.31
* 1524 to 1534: 1.92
